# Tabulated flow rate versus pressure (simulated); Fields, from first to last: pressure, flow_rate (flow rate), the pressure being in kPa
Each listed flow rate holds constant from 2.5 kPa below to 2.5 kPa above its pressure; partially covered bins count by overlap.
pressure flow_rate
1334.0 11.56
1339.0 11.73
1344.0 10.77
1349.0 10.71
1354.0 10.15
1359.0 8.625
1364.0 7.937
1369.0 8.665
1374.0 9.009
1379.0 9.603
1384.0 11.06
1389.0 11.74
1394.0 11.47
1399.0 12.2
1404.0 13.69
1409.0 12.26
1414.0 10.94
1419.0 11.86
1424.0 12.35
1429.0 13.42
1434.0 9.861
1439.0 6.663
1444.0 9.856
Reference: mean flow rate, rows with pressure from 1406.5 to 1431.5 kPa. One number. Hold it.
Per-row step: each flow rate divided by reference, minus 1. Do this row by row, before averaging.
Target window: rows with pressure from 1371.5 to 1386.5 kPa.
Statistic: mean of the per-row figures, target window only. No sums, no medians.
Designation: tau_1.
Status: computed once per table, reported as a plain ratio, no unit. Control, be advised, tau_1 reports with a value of -0.19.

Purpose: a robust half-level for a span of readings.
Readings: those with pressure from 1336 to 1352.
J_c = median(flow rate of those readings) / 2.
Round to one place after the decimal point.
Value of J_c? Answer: 5.4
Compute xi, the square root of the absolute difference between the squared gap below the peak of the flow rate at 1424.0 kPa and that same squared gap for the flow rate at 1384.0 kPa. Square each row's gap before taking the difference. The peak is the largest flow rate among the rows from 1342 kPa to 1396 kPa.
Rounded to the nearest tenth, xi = 0.3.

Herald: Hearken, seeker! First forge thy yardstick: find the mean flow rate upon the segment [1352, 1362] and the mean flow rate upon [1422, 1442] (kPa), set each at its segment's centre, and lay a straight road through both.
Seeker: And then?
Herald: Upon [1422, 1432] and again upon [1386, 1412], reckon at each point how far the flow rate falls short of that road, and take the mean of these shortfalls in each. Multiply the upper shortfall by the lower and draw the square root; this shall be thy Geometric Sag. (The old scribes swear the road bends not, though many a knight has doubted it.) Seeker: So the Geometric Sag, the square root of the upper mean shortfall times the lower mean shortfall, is 2.3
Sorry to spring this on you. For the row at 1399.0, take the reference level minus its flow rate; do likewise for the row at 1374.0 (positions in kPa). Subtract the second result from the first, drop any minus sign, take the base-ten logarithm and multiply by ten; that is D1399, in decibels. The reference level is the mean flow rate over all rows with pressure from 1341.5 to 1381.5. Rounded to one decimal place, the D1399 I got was 5.0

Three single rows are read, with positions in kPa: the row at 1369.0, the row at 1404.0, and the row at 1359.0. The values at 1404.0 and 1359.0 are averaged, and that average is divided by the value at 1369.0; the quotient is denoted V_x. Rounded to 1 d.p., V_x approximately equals 1.3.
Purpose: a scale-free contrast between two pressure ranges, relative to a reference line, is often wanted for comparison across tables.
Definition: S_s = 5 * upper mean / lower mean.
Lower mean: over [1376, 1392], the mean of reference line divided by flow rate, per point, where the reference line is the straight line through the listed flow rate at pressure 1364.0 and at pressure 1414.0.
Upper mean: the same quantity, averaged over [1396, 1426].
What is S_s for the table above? 5.2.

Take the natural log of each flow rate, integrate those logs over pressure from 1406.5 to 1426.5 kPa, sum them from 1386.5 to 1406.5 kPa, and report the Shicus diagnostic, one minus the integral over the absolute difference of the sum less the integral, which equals -0.25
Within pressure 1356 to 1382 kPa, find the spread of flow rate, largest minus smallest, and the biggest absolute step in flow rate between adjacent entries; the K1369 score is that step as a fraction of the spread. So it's 0.437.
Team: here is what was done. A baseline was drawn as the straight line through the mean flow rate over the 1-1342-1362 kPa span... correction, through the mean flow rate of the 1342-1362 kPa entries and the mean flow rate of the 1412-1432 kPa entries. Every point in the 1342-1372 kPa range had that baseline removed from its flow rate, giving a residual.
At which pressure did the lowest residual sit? 1364.0 kPa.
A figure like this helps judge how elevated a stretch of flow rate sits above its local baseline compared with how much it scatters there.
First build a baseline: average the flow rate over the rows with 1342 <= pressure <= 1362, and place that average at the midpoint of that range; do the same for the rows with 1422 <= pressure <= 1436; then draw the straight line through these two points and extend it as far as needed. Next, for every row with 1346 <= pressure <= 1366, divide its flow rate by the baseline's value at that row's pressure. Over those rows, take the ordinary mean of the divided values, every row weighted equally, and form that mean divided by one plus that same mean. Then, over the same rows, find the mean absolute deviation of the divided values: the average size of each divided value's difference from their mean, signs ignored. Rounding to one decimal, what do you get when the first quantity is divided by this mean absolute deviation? 4.1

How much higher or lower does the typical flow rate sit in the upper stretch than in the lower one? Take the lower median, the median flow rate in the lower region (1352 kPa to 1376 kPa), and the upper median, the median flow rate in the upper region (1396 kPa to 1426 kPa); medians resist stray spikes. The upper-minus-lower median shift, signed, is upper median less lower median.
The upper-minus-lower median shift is 3.6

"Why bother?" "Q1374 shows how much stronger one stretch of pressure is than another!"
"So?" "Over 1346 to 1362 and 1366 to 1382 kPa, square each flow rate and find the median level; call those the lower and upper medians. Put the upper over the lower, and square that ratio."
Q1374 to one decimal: 0.6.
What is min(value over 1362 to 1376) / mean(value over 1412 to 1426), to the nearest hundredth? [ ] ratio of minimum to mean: 0.68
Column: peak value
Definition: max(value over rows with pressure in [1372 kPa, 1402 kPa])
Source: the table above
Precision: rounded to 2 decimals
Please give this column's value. 12.20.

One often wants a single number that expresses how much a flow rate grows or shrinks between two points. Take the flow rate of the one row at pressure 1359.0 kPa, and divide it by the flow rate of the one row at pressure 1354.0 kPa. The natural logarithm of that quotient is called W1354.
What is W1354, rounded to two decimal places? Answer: -0.16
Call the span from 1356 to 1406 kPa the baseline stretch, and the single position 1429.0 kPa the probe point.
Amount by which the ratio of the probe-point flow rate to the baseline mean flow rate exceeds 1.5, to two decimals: -0.21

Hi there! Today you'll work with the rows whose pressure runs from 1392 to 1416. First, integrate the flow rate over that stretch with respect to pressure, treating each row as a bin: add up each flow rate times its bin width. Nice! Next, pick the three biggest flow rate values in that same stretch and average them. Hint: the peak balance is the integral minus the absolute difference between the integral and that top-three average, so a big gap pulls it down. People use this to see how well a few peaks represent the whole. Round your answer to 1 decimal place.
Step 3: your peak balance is 12.7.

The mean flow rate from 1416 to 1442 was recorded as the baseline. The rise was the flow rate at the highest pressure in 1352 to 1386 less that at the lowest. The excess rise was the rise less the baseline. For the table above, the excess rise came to -9.9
